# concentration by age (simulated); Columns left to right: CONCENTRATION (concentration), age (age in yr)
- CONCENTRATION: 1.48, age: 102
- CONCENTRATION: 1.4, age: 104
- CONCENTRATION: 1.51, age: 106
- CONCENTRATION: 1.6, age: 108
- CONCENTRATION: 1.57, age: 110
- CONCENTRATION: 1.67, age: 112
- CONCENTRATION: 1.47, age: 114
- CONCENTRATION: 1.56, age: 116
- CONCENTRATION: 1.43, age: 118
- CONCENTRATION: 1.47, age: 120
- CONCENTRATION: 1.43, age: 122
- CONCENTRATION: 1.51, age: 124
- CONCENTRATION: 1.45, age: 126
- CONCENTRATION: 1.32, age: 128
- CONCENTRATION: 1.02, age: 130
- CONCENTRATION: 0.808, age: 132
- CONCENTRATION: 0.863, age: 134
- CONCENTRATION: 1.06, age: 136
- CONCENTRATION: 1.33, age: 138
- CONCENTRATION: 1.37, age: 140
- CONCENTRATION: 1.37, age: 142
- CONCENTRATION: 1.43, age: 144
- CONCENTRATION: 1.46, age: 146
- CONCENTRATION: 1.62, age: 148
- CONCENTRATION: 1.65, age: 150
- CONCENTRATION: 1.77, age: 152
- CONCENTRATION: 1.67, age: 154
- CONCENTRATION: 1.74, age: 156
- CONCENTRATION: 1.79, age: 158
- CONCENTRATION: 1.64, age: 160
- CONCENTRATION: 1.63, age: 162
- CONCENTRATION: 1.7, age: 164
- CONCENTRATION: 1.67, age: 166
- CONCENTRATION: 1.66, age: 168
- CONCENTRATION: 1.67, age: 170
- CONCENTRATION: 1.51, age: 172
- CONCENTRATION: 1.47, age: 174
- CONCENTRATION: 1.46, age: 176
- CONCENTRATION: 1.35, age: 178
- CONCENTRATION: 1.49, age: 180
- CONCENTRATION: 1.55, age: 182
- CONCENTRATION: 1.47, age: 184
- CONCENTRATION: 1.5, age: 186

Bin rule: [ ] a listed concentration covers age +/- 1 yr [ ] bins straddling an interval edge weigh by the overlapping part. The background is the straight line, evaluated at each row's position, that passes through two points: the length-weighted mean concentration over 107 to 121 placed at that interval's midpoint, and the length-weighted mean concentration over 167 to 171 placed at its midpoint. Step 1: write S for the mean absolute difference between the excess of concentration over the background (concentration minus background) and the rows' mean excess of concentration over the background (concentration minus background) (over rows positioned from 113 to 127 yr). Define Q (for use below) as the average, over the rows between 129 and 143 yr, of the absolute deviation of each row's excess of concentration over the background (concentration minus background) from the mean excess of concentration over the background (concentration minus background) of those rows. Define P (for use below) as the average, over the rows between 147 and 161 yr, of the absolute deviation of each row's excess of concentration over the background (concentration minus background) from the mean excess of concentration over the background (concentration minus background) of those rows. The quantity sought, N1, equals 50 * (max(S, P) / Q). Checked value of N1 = 14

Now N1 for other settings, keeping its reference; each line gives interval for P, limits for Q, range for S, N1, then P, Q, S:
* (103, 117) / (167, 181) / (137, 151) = 50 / 0.06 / 0.092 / 0.09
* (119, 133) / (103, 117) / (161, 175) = 170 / 0.22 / 0.065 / 0.08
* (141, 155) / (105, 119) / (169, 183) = 91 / 0.12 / 0.065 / 0.07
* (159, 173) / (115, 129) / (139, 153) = 113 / 0.04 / 0.056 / 0.13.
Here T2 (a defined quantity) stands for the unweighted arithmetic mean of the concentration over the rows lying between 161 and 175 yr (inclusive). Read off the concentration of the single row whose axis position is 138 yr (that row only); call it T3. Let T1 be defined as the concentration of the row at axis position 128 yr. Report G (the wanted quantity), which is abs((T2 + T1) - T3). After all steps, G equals 1.61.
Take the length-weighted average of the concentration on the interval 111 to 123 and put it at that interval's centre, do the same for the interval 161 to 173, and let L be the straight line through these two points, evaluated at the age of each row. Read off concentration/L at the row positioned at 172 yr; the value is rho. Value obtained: 0.91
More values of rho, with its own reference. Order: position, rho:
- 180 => 0.89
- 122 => 0.94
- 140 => 0.87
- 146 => 0.92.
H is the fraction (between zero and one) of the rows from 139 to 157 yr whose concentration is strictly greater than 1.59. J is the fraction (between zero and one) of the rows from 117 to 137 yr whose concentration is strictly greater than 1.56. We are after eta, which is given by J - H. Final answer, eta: -0.6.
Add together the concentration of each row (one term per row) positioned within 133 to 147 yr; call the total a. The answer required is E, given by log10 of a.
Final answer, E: 0.95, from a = 8.9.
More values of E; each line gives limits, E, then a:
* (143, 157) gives 1.05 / 11.3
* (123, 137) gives 0.90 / 8.0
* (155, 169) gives 1.07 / 11.8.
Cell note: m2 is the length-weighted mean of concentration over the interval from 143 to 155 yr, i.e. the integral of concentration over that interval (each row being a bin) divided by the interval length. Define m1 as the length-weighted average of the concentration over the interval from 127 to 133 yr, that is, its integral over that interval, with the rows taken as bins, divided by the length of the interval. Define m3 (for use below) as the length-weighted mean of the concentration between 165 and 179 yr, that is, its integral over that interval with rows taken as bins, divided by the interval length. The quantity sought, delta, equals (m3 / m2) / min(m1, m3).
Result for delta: 0.92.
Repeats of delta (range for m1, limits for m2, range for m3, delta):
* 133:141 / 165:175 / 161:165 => 0.90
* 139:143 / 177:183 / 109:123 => 0.76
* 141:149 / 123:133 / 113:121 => 0.83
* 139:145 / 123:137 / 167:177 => 0.97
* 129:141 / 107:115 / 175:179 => 0.83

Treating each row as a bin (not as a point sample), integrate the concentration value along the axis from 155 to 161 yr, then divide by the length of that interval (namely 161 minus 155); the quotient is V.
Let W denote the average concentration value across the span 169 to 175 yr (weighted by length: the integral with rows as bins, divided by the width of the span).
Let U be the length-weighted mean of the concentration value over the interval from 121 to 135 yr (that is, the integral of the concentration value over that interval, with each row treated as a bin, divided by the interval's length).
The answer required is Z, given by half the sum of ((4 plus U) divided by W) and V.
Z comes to 2.54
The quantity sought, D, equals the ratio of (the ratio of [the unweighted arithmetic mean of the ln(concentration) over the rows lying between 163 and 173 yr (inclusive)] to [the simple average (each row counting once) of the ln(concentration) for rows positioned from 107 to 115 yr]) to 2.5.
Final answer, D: 0.44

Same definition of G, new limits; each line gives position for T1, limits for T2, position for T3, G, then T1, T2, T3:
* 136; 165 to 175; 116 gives 1.10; 1.06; 1.60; 1.56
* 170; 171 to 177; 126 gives 1.70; 1.67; 1.48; 1.45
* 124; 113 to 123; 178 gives 1.63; 1.51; 1.47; 1.35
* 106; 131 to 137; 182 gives 0.87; 1.51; 0.91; 1.55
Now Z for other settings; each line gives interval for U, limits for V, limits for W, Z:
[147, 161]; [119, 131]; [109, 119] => 2.53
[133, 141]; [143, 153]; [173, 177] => 2.55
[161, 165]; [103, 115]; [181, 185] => 2.64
